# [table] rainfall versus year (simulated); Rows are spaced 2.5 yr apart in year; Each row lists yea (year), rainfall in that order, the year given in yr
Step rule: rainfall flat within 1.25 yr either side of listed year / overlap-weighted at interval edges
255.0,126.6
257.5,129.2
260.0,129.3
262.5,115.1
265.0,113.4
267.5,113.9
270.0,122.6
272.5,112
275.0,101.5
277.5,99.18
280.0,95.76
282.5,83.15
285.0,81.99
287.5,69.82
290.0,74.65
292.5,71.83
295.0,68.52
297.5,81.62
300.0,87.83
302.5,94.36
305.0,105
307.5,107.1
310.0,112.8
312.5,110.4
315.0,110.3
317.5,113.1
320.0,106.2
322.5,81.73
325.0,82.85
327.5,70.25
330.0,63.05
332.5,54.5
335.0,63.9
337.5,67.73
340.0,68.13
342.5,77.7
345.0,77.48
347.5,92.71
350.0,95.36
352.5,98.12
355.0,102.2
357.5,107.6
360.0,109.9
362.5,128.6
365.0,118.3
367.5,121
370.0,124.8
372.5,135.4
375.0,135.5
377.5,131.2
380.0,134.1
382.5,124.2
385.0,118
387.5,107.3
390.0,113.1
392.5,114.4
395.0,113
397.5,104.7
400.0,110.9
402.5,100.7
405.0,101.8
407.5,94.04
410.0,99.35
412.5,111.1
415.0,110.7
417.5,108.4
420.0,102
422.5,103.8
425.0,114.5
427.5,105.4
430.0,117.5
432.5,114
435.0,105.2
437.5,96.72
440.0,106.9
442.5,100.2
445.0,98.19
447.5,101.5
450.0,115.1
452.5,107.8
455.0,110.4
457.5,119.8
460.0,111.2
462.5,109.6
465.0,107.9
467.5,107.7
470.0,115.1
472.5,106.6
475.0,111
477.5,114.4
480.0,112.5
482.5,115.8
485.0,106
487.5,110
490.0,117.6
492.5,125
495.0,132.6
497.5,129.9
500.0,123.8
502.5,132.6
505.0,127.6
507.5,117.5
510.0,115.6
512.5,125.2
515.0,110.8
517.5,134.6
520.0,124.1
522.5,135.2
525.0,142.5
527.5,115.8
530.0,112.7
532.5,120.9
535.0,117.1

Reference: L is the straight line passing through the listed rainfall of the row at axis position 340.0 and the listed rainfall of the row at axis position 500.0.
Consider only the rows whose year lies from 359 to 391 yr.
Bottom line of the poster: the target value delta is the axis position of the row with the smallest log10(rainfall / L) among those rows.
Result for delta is 387.5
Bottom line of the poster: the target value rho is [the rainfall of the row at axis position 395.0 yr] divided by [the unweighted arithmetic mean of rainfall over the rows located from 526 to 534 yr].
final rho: 0.97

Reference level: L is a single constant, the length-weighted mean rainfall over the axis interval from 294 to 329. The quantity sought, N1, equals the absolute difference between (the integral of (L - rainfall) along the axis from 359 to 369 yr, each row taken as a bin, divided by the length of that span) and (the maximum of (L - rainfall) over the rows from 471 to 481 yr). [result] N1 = 13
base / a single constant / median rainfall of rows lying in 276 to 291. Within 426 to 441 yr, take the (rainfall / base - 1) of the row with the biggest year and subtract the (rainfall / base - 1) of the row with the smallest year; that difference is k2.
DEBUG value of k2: 0.02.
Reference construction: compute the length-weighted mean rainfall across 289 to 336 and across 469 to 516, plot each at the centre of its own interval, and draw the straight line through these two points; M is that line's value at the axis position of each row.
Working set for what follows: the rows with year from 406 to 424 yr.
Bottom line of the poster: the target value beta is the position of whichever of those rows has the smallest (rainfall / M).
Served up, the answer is 407.5 yr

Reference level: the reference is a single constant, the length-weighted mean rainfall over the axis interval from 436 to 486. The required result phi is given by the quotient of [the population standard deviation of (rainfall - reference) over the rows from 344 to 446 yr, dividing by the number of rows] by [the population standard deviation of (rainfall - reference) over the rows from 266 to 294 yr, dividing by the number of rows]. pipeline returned 0.7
